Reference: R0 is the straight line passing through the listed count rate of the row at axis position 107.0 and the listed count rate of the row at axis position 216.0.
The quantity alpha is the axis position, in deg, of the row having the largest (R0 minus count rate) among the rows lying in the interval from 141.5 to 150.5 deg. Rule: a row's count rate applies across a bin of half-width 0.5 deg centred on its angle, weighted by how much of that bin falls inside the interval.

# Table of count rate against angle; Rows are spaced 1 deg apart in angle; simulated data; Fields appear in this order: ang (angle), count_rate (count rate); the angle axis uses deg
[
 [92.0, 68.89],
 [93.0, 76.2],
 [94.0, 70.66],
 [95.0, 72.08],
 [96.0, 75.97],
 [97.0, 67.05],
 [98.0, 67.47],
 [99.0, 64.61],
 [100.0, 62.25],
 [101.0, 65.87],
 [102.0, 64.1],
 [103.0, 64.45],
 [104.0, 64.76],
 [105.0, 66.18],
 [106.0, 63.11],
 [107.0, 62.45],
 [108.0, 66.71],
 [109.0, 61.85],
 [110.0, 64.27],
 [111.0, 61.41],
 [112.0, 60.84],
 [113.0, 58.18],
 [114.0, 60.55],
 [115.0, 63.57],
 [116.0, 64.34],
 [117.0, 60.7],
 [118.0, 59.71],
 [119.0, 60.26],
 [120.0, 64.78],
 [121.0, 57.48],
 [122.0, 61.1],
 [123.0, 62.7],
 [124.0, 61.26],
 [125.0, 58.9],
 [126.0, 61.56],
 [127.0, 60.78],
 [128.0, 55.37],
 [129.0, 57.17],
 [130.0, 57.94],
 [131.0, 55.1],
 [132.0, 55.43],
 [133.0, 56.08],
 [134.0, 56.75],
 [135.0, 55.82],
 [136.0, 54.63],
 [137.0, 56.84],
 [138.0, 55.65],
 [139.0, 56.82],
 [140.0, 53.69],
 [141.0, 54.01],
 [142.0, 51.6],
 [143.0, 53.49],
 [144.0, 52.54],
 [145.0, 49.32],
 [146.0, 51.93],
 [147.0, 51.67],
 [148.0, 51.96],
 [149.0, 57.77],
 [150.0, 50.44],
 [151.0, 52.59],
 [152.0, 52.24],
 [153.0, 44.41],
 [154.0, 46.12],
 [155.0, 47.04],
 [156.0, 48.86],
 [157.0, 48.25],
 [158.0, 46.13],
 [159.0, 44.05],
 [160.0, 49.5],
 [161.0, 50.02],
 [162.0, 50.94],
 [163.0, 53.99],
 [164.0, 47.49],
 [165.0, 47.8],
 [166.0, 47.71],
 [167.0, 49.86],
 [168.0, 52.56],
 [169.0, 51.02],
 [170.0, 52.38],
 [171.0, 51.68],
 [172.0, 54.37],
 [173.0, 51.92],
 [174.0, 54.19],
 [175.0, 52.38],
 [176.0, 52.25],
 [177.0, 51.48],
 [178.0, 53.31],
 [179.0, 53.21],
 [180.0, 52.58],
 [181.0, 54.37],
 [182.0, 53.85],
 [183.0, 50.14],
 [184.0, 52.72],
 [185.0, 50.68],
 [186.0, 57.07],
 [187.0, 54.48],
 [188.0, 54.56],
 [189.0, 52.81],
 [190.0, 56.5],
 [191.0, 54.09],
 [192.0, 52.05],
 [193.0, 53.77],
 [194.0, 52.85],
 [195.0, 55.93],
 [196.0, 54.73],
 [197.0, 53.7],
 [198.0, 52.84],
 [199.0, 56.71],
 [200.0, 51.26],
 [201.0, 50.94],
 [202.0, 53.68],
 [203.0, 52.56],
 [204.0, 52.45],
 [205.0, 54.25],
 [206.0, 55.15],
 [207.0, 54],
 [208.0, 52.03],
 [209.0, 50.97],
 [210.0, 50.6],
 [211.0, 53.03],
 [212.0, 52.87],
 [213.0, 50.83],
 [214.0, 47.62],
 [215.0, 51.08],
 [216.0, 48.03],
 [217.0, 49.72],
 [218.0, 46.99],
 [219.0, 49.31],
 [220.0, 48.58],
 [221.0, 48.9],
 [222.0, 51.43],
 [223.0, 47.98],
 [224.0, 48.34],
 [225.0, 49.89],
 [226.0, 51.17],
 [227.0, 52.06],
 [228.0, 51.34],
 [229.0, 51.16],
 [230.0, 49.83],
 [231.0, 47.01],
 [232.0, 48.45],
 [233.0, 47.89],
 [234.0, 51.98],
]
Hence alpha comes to 145.0 deg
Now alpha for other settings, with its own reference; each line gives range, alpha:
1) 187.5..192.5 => 192.0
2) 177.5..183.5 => 183.0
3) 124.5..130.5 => 128.0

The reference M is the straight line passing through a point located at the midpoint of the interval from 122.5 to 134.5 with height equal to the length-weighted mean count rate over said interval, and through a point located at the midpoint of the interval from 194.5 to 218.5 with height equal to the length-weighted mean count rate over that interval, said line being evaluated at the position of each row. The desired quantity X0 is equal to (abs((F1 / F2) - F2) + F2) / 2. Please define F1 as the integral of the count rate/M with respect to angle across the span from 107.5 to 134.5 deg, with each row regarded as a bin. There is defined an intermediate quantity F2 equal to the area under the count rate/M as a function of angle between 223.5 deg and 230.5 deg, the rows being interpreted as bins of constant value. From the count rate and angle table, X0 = 5.0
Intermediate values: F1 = 27.6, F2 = 7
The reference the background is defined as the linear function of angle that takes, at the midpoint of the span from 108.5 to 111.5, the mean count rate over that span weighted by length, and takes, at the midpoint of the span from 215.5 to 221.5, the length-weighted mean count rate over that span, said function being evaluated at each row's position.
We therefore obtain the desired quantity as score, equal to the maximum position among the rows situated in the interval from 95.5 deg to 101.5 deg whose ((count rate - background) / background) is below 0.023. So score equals 100.0 deg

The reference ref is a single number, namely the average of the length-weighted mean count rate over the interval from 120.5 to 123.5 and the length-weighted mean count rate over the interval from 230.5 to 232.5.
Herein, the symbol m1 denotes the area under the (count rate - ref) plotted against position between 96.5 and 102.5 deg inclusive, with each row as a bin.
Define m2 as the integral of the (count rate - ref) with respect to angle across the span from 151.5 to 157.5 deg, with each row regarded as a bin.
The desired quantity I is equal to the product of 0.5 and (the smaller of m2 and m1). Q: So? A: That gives -18.8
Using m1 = 67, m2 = -38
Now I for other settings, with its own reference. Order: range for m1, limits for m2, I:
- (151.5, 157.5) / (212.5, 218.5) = -18.8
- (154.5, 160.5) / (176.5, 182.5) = -20.3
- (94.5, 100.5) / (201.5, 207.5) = -1.2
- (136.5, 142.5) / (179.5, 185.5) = -5.1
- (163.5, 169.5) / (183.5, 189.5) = -14.0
